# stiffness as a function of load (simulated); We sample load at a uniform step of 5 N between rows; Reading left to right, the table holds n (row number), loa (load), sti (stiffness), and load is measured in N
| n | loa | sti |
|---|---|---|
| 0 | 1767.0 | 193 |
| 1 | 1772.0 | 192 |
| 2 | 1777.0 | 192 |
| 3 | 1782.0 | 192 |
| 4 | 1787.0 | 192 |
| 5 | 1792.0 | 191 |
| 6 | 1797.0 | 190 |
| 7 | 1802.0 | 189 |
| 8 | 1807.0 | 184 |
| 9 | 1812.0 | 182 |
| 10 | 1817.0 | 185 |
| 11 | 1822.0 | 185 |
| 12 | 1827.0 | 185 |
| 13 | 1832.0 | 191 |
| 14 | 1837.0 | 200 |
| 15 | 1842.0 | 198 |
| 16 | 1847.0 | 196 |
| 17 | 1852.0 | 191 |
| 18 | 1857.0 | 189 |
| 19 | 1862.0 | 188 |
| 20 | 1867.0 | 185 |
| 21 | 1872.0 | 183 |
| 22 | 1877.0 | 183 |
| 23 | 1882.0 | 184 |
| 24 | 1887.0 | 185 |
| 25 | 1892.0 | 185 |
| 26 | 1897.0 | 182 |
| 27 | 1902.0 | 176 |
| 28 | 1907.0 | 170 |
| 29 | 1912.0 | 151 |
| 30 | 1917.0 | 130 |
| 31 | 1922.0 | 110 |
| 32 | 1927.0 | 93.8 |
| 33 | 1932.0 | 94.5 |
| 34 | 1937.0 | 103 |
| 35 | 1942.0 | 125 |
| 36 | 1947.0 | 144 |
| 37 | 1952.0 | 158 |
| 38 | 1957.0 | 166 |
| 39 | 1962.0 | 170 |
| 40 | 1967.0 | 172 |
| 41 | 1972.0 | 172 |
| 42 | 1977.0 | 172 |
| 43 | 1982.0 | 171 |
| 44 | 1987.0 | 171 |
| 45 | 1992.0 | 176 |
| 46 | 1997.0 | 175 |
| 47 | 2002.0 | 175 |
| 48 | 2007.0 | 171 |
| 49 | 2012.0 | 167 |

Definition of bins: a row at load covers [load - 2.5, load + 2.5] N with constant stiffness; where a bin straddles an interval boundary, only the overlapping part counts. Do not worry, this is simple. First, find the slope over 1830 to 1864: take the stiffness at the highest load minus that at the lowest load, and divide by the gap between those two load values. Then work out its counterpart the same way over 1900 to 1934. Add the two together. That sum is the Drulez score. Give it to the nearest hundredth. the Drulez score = -2.82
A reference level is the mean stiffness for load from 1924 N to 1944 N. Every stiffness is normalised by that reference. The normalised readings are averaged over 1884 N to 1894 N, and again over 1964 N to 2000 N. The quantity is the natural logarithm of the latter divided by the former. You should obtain -0.07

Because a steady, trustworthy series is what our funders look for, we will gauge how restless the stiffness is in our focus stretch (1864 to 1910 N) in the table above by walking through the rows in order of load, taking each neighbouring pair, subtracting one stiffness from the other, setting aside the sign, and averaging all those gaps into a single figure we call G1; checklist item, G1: 2.4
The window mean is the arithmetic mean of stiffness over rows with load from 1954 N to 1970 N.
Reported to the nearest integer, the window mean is 169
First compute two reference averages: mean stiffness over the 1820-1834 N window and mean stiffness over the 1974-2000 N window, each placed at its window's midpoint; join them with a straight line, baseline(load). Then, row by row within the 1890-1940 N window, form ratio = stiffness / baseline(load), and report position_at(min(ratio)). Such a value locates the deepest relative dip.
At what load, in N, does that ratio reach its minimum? 1927.0 N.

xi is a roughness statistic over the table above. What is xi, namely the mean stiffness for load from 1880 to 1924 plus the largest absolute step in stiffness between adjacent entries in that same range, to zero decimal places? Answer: 185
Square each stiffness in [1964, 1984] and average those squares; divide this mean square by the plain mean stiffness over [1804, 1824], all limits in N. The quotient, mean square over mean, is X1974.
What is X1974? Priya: 160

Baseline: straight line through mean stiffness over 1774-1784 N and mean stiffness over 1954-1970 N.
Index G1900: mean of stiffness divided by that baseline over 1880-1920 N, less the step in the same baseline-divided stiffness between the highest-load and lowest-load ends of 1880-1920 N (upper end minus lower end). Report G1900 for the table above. 1.24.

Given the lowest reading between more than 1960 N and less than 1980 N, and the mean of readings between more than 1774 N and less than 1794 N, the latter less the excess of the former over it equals 214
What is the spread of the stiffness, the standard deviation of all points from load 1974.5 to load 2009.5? 2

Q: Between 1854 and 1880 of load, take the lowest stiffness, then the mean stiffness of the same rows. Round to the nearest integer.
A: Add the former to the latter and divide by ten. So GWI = 37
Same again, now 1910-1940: 21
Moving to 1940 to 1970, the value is 28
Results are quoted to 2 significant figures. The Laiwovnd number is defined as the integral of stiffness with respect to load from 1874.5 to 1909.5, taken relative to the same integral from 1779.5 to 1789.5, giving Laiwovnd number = 3.3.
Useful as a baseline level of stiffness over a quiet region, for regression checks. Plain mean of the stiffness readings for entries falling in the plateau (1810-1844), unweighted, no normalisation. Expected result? 189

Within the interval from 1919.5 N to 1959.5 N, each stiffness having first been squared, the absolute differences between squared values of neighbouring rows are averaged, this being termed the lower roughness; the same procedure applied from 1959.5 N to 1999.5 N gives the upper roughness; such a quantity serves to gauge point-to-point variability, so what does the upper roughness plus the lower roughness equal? 3596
